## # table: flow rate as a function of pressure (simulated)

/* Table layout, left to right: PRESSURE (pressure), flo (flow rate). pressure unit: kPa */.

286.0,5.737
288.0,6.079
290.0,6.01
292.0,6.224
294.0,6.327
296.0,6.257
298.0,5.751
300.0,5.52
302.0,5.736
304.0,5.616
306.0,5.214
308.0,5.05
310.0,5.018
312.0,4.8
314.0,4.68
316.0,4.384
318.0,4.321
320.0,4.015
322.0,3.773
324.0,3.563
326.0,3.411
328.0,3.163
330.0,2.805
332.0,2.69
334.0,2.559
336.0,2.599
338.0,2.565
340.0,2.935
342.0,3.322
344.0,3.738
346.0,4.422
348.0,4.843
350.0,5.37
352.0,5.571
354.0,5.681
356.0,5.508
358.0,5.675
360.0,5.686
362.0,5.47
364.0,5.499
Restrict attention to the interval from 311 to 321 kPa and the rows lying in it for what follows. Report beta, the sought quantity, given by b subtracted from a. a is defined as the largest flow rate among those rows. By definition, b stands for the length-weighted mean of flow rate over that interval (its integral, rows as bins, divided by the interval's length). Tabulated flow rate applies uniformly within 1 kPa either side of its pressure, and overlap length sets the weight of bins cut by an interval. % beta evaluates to 0.36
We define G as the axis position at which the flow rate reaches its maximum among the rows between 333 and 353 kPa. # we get 352.0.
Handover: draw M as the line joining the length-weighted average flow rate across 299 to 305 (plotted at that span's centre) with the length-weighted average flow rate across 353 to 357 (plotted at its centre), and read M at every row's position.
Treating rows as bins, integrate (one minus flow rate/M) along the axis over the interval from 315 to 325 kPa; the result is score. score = 2.9 kPa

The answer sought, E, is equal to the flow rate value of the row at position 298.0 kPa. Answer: 5.751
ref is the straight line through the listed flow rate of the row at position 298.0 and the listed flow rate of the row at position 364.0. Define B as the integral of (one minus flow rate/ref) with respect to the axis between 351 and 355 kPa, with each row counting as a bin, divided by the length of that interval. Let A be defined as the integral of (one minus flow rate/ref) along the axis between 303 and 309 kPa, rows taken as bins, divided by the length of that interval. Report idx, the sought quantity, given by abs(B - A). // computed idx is 0.09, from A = 0.07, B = 0.0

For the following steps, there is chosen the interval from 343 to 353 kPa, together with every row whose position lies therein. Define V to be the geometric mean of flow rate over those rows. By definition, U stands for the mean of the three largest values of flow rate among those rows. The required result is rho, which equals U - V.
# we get 0.52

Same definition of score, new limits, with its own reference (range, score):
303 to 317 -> 1.6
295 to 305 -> -0.3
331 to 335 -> 2.1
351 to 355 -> 0.0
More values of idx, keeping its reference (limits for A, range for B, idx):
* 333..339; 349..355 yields 0.54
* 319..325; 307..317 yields 0.17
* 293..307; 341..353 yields 0.19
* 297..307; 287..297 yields 0.10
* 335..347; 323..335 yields 0.05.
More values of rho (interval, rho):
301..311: 0.20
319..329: 0.21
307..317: 0.18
